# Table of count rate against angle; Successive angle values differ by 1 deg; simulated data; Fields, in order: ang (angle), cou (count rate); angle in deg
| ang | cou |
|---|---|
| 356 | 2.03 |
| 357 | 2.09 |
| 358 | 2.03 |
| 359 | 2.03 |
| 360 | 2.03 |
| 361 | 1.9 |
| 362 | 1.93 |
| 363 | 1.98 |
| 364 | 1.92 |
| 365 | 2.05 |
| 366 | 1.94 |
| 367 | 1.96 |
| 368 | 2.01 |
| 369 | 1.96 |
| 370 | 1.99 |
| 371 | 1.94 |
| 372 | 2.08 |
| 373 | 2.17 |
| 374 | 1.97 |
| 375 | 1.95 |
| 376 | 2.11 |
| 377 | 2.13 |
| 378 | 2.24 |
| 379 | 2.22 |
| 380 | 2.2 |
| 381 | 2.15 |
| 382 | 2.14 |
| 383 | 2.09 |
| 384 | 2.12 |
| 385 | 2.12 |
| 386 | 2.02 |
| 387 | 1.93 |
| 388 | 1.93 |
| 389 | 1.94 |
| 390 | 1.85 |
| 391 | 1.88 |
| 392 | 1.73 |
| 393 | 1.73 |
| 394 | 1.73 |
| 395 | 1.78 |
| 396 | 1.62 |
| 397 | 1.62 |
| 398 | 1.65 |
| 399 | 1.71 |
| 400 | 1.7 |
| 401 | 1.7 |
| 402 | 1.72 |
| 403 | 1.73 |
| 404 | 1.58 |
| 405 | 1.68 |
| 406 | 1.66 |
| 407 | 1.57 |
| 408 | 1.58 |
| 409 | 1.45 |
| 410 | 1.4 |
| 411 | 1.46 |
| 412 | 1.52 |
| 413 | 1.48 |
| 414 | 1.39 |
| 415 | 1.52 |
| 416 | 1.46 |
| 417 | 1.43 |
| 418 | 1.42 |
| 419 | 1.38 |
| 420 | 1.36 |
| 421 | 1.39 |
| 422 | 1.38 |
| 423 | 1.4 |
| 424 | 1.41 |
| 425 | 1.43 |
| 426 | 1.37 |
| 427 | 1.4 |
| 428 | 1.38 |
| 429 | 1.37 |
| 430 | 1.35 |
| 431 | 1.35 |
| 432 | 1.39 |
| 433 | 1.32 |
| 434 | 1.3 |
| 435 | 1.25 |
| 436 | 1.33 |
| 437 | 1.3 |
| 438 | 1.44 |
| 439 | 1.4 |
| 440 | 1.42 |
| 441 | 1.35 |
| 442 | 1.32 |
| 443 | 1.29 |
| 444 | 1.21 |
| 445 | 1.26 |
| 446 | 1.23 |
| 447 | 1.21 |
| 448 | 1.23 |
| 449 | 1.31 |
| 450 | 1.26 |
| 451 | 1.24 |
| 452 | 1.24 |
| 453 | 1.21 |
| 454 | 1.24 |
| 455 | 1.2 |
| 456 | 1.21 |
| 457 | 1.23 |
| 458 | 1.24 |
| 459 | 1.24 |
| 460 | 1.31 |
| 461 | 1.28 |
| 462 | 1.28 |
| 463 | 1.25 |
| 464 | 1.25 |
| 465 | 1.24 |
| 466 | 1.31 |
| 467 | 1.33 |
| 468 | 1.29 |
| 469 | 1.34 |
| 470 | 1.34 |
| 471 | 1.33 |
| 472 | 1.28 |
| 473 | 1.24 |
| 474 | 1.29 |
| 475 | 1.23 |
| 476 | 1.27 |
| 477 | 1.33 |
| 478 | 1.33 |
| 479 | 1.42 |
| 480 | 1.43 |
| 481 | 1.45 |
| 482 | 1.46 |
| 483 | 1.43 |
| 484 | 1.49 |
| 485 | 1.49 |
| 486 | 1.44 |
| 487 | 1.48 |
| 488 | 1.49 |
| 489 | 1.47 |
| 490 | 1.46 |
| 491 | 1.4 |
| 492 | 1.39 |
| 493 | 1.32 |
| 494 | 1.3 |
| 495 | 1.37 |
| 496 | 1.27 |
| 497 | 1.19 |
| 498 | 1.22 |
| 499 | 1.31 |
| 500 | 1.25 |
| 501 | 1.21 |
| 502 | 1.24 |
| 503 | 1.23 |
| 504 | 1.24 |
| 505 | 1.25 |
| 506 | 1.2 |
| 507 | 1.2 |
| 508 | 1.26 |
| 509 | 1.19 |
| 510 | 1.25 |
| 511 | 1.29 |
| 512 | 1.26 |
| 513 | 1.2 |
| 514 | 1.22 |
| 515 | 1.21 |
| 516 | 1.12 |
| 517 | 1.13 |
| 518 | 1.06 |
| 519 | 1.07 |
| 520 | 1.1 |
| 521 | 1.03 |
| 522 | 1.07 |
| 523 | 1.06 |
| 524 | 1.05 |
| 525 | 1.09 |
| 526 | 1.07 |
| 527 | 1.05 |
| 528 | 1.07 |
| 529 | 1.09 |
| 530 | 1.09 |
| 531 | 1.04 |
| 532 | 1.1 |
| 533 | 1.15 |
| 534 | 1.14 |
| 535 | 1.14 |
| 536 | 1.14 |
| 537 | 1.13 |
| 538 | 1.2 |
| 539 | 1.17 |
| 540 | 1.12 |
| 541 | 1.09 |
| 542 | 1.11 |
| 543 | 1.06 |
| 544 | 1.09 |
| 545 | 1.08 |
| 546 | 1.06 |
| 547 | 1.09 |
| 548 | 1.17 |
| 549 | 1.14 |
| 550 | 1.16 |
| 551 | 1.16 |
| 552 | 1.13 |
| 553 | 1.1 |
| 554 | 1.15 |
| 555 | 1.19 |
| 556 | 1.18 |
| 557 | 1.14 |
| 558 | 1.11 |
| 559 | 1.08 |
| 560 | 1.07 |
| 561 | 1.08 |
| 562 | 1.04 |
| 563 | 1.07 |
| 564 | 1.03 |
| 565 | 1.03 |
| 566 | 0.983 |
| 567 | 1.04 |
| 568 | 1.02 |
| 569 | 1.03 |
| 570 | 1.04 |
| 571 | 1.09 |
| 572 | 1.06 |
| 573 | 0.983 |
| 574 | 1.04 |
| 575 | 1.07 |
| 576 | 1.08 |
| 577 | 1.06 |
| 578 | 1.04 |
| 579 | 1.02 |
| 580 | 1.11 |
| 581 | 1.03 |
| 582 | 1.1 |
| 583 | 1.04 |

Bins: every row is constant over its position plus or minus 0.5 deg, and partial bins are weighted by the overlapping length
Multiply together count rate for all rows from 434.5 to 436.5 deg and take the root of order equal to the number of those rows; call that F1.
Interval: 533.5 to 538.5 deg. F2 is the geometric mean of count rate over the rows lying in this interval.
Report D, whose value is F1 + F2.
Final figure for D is 2.44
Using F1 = 1.29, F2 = 1.1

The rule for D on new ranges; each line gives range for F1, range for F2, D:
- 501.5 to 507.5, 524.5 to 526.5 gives 2.31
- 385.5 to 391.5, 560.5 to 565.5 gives 2.97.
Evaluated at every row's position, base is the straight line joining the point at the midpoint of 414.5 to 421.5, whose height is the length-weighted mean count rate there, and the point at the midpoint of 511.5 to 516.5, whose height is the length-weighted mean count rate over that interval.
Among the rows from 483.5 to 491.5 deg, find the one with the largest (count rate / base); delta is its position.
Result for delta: 488 deg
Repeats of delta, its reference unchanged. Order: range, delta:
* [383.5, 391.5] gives 385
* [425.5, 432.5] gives 432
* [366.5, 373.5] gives 373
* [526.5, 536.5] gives 533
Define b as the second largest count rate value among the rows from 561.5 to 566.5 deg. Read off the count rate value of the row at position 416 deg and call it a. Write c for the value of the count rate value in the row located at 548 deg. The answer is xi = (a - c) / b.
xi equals 0.28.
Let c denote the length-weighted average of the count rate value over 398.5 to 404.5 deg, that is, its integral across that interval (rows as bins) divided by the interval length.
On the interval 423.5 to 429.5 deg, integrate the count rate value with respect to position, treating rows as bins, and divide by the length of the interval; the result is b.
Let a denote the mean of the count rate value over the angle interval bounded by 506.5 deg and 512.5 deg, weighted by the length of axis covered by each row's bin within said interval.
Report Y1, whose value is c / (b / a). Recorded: 1.5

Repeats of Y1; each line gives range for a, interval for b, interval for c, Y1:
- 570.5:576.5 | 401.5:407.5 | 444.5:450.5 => 0.8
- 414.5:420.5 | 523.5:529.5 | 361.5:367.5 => 2.6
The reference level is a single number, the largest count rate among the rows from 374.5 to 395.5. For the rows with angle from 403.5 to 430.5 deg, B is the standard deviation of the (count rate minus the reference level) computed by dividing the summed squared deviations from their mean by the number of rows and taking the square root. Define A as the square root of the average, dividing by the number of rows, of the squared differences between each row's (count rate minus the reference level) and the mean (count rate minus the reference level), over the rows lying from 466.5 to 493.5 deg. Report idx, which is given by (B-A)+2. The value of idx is 2.01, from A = 0.082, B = 0.09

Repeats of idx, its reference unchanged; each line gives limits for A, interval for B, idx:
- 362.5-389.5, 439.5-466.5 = 1.95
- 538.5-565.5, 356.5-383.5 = 2.05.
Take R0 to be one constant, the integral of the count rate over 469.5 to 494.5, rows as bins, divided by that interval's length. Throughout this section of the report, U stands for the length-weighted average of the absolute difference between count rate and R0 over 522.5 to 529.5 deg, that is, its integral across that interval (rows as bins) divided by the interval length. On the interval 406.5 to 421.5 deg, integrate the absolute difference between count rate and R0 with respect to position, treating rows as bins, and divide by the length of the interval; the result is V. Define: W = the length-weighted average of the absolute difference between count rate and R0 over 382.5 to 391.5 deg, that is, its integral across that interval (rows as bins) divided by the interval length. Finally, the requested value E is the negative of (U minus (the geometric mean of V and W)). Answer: -0.10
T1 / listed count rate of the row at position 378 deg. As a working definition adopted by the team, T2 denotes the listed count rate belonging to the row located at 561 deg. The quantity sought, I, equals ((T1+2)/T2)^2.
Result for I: 15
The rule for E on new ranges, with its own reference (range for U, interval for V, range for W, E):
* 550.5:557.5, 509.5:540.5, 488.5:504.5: -0.07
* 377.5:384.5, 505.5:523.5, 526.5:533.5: -0.53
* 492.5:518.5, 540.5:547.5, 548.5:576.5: 0.15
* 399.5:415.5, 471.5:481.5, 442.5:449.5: -0.08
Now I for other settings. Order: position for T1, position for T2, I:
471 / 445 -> 7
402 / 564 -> 13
